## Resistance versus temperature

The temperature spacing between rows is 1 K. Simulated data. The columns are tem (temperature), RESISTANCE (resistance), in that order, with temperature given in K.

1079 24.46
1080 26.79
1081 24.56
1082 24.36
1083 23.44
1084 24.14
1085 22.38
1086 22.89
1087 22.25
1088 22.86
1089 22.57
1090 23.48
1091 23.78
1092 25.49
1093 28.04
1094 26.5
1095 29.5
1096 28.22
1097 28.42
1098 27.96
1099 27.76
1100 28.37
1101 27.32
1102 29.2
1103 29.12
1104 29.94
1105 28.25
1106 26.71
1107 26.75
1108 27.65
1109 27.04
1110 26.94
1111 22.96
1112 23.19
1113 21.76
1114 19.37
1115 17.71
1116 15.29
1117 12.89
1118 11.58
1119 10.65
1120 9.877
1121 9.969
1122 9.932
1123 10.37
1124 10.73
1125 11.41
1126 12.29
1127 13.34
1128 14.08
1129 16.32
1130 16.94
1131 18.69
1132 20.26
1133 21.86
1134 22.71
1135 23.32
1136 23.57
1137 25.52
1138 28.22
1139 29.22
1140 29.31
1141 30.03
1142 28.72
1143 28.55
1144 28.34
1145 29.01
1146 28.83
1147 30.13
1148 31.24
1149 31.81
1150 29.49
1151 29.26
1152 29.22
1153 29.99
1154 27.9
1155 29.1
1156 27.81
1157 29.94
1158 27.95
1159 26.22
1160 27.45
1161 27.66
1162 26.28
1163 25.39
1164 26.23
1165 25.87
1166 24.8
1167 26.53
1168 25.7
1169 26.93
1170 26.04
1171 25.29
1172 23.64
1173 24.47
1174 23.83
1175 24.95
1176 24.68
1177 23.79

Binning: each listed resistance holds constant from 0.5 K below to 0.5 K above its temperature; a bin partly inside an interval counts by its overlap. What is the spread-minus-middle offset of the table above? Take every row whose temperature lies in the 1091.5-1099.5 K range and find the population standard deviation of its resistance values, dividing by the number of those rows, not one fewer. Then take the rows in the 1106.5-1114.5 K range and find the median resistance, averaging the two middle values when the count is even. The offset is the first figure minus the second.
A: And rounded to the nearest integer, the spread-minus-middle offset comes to -24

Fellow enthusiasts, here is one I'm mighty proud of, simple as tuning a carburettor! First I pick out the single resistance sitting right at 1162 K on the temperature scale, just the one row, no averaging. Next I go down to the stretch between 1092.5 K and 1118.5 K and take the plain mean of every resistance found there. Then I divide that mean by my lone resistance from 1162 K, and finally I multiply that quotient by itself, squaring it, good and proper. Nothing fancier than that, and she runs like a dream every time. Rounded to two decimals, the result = 0.90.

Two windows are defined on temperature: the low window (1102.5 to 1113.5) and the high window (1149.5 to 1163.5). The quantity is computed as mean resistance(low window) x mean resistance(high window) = 742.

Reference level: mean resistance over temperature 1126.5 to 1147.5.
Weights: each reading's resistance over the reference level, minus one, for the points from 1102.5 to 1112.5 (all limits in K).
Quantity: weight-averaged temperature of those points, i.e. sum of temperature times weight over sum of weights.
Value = 1105.5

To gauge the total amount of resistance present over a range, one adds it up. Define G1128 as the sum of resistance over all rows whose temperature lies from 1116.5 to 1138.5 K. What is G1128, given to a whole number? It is 355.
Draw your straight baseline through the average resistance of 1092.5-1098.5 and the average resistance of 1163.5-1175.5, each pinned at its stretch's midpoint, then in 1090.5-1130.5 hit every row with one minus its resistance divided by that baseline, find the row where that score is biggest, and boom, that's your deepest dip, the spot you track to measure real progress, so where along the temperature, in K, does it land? 1120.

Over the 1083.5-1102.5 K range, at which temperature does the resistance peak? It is 1095 K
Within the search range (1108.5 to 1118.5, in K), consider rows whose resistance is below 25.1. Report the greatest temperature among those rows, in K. 1118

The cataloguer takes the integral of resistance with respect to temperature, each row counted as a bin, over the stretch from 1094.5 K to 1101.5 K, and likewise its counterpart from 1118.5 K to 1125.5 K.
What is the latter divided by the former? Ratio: 0.37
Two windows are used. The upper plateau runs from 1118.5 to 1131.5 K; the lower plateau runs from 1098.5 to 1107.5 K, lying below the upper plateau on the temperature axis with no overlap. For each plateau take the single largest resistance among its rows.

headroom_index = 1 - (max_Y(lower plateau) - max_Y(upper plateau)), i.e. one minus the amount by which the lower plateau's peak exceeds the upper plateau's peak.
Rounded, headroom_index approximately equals -10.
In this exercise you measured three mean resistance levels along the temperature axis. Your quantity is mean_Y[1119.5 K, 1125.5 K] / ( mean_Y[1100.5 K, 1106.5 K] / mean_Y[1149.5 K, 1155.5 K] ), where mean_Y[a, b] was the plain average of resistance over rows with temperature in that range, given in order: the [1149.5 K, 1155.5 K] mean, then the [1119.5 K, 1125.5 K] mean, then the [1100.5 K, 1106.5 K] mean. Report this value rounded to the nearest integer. 11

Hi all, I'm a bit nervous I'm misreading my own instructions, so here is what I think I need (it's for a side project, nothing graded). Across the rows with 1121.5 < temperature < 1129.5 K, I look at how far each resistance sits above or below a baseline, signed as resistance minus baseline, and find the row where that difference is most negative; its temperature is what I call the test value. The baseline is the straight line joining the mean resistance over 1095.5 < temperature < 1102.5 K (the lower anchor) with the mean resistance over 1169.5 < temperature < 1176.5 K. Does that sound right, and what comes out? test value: 1122 K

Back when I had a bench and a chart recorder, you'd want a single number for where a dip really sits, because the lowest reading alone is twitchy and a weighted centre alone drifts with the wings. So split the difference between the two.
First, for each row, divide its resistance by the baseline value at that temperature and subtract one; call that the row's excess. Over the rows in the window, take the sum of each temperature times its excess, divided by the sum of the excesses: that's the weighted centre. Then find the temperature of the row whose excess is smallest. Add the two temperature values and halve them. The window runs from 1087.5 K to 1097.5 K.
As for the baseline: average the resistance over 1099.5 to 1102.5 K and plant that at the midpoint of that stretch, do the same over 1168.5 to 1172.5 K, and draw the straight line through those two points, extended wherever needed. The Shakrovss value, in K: 1089.5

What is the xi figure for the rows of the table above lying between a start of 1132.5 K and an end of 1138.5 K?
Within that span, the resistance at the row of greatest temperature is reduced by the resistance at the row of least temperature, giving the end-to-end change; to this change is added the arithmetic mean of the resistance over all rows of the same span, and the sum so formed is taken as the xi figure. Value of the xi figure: 31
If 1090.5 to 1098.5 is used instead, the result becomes 31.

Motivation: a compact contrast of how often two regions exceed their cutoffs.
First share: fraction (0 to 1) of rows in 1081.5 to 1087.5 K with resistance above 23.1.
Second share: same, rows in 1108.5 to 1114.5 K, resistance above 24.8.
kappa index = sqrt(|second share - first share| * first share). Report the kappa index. 0.29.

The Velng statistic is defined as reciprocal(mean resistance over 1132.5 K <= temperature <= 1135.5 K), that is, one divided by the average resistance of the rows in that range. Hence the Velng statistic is 0.044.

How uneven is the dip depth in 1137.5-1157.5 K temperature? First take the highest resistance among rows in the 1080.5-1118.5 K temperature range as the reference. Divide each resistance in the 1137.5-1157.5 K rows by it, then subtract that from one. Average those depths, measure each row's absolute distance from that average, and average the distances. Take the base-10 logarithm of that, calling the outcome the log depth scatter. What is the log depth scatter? -1.6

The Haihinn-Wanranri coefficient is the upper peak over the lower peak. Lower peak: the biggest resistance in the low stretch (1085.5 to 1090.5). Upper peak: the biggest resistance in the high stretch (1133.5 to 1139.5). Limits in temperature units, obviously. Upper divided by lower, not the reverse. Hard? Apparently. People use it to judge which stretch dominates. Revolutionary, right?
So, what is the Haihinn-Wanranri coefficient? 1.24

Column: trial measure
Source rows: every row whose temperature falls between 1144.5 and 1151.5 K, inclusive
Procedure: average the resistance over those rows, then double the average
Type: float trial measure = 60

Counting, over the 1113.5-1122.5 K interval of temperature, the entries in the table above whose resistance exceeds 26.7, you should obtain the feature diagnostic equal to 0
